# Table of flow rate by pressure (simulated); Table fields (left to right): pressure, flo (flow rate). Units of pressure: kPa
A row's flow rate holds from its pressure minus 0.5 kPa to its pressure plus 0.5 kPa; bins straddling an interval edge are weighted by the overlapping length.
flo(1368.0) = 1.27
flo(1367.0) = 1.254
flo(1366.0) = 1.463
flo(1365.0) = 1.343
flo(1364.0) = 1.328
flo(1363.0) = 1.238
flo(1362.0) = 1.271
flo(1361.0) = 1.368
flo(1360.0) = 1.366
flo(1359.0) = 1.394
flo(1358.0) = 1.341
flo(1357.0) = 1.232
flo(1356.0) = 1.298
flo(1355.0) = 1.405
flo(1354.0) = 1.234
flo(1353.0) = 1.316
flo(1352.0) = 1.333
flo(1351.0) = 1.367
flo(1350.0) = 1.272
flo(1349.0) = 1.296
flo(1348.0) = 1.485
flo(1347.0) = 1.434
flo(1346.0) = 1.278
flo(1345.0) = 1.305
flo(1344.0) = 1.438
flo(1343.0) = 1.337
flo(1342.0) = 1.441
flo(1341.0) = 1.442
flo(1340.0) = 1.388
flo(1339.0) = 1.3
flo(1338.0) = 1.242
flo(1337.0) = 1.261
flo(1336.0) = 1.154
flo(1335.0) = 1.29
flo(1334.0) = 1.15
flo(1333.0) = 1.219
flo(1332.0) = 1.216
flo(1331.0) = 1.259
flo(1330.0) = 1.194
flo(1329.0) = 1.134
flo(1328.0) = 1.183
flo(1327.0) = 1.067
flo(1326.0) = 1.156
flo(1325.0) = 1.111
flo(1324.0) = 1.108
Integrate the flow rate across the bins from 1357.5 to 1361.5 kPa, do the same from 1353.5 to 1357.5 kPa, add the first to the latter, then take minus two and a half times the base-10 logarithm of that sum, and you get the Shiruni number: -2.57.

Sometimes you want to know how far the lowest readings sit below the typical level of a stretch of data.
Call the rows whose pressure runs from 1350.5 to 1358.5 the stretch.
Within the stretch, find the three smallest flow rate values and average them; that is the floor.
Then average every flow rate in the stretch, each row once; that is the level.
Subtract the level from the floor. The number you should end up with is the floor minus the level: -0.061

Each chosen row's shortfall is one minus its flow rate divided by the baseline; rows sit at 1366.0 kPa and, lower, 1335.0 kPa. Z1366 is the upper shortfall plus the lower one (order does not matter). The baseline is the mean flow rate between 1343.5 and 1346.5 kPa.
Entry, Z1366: -0.05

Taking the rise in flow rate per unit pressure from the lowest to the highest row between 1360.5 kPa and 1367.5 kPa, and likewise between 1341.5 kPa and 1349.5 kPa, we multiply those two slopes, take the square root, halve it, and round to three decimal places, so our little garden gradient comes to 0.010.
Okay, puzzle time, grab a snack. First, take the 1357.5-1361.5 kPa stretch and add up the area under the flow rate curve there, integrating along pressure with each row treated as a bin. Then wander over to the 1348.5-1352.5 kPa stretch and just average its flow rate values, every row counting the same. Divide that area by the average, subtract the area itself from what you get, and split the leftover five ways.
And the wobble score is -0.26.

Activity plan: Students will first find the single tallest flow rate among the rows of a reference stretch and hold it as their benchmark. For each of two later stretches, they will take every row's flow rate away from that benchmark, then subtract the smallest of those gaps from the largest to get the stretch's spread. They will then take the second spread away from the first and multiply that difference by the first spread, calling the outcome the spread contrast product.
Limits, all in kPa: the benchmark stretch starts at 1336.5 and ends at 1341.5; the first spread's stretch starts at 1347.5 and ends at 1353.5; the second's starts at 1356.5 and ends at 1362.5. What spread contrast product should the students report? 0.011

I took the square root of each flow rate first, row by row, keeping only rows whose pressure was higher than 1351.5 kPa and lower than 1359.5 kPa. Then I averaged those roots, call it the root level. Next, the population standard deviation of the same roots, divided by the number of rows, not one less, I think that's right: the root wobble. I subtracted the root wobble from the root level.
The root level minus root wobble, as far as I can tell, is 1.122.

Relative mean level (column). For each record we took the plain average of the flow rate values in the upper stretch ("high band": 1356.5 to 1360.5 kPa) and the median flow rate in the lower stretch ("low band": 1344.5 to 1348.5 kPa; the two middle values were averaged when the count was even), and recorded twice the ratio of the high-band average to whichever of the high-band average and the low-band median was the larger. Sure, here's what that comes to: 1.95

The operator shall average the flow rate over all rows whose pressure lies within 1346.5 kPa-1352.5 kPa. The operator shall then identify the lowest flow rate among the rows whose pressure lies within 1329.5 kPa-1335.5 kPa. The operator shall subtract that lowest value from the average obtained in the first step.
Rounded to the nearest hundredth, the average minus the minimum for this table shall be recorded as 0.21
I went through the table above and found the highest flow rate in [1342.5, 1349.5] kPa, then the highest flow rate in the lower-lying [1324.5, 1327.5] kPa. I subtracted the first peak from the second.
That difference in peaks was -0.33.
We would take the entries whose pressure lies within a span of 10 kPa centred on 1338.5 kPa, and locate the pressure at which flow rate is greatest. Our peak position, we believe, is 1341.0 kPa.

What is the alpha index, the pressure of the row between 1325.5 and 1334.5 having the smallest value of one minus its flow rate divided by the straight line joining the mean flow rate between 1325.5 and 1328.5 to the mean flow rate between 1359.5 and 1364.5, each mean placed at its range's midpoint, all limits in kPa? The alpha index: 1331.0 kPa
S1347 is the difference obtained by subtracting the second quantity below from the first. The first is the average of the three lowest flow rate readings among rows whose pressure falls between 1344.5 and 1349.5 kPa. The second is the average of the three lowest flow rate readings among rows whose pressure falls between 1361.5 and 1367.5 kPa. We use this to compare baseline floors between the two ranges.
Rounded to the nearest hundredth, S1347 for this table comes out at 0.04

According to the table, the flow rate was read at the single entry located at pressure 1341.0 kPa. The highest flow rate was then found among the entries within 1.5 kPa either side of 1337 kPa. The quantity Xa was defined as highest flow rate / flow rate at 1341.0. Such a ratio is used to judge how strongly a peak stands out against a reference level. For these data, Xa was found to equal 0.87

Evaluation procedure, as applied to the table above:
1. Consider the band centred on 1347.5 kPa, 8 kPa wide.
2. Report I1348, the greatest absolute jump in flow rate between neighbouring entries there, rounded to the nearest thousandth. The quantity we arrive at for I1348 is 0.189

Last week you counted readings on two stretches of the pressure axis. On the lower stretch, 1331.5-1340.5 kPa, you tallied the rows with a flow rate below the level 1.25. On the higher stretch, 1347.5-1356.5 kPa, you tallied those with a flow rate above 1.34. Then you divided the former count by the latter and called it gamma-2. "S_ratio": 1.7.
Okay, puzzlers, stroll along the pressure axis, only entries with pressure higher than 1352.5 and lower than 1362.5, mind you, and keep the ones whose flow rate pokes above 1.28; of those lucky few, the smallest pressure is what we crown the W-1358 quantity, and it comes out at 1353.0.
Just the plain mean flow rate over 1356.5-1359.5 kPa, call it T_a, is 1.32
